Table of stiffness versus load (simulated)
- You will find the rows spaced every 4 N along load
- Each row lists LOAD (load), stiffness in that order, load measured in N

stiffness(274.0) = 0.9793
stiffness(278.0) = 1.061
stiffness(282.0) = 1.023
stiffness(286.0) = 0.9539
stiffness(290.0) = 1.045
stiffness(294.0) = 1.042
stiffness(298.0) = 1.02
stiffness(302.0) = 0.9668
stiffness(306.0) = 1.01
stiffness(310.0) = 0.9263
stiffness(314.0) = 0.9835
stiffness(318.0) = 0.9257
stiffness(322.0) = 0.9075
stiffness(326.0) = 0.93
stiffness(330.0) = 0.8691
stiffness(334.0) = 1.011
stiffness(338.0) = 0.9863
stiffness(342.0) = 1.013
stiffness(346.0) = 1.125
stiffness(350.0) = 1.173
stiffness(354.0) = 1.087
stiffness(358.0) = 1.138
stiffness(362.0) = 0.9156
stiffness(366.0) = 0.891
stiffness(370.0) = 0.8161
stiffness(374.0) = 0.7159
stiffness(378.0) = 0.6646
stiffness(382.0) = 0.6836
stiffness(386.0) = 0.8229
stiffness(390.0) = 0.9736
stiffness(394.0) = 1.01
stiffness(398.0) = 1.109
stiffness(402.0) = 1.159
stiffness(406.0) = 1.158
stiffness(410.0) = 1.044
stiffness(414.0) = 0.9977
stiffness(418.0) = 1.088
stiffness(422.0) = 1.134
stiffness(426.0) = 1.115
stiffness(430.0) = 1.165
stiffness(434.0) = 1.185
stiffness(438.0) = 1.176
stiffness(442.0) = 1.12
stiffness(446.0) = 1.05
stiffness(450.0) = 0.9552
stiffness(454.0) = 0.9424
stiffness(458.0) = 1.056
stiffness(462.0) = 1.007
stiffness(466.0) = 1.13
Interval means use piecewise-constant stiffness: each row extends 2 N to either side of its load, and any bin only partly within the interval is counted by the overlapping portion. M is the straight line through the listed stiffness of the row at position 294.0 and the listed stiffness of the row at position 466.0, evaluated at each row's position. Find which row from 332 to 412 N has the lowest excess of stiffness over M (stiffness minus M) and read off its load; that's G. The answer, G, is 378.0 N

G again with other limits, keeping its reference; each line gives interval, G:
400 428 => 414.0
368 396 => 378.0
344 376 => 374.0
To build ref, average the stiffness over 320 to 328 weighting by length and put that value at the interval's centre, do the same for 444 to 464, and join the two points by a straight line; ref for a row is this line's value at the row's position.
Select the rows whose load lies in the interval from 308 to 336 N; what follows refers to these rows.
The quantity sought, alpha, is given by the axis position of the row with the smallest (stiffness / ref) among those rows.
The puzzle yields 330.0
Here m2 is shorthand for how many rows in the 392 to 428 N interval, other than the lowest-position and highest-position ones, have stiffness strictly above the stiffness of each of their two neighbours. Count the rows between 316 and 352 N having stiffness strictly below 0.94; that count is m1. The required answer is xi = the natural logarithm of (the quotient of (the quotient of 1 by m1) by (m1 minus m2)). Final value -2.1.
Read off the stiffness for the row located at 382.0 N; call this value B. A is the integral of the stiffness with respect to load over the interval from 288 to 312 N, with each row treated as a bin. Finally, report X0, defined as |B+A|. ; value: 24.7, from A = 24.0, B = 0.6836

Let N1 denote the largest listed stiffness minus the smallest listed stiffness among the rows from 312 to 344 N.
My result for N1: 0.14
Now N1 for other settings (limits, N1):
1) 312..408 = 0.51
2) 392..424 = 0.16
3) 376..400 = 0.44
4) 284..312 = 0.12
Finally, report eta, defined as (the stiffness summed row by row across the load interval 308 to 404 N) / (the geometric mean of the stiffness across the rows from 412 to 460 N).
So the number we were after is 21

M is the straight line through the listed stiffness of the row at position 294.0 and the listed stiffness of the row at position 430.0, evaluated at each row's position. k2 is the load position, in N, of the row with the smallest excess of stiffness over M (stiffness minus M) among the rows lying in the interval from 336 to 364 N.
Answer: 362.0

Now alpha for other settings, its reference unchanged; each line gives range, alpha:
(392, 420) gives 414.0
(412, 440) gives 414.0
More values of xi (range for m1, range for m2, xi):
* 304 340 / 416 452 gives -2.7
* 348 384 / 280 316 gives -3.2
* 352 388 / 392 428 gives -3.6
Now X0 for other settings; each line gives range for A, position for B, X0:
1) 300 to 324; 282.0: 23.9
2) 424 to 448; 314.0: 28.2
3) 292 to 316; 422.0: 24.9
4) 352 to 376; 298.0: 23.3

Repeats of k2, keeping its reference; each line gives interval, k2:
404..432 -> 414.0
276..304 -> 302.0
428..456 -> 454.0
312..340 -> 330.0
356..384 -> 378.0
